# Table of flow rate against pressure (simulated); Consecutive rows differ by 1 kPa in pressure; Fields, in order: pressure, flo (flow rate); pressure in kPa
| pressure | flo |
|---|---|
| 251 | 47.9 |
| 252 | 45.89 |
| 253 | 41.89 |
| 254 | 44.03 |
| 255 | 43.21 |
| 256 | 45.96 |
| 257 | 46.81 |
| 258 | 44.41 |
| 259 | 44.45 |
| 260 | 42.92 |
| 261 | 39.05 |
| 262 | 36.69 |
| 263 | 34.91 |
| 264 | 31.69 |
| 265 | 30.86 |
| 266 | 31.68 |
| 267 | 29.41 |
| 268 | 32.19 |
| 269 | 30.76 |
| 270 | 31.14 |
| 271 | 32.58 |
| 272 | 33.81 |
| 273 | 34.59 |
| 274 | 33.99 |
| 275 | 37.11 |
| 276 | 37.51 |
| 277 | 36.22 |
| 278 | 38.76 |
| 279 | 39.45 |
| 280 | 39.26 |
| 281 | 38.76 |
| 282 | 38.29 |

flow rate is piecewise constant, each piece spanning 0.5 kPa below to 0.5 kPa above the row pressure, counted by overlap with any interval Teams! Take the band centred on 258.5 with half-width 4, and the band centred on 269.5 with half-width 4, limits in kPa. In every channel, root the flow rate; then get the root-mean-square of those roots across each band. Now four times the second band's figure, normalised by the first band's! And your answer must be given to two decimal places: 3.45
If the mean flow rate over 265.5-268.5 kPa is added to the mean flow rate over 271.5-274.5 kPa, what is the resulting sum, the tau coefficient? 65.2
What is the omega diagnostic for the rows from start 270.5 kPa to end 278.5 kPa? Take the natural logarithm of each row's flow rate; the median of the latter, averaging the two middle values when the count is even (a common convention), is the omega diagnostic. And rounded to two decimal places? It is 3.57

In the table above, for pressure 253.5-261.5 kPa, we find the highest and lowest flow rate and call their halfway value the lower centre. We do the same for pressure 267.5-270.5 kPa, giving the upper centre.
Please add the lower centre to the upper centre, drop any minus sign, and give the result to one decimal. 74.4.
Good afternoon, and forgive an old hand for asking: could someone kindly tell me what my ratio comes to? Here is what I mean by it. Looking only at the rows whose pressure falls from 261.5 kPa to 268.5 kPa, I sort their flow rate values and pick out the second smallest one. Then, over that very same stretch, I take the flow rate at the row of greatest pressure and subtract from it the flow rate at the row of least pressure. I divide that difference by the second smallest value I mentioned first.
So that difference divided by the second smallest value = -0.15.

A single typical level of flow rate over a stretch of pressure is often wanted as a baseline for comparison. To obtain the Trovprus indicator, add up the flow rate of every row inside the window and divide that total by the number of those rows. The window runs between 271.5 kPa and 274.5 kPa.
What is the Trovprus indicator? 34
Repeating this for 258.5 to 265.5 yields 37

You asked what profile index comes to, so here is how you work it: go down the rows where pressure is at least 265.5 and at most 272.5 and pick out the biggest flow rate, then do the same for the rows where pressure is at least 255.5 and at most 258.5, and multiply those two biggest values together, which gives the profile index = 1583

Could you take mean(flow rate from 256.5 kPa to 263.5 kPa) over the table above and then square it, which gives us 1707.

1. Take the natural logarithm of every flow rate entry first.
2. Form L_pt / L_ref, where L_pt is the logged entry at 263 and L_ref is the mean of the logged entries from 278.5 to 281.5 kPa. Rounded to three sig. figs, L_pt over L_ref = 0.969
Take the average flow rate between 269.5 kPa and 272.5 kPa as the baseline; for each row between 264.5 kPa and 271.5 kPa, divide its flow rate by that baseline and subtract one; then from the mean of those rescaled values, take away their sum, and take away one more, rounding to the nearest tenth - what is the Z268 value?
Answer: -0.8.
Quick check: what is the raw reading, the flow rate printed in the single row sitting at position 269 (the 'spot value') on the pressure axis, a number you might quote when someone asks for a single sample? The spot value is 30.76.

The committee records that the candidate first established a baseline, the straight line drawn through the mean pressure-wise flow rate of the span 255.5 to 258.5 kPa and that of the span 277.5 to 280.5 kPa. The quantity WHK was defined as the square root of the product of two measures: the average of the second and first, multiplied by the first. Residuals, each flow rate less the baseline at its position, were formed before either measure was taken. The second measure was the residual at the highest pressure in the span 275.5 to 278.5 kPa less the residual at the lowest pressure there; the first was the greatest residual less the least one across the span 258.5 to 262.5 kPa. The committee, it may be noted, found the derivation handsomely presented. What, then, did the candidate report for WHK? 5.5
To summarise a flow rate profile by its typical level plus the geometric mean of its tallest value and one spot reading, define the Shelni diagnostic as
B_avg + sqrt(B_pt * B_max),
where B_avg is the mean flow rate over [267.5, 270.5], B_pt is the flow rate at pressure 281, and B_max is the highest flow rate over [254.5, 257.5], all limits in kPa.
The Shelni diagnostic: 74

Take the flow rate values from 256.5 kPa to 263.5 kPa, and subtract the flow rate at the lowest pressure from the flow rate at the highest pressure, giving -11.9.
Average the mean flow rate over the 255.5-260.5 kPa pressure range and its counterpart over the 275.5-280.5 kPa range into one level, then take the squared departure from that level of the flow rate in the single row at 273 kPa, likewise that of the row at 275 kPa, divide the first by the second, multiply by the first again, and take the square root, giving 11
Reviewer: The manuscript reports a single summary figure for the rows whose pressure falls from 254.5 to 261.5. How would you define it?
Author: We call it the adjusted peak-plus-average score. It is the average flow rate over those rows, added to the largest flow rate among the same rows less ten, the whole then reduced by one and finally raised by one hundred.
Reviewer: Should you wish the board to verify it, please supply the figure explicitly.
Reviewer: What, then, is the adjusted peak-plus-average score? 180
